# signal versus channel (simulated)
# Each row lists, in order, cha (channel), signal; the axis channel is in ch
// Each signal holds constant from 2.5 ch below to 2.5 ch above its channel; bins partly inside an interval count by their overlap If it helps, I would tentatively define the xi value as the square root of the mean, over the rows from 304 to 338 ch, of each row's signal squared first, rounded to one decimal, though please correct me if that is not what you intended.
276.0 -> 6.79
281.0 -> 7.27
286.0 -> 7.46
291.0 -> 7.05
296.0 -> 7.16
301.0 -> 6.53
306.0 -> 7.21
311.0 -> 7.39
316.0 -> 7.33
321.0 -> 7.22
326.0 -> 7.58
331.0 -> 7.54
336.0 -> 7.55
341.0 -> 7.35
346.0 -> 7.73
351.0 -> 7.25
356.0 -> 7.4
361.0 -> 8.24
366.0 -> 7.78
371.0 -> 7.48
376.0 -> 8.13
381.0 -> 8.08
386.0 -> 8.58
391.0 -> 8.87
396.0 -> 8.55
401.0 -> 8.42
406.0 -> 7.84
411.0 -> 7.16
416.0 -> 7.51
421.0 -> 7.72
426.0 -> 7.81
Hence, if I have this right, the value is 7.4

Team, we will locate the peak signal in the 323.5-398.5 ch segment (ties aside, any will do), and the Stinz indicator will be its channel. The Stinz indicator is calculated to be 391.0 ch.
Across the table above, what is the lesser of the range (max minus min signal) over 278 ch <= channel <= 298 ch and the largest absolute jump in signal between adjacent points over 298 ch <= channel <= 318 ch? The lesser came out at 0.41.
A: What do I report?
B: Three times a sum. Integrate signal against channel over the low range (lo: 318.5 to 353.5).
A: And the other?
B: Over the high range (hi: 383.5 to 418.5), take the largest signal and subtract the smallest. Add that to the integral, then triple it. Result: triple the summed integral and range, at 788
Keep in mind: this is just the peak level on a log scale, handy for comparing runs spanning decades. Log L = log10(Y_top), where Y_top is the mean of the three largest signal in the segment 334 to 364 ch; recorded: 0.89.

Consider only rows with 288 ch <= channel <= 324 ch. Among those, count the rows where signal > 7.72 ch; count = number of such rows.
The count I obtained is 0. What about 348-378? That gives 3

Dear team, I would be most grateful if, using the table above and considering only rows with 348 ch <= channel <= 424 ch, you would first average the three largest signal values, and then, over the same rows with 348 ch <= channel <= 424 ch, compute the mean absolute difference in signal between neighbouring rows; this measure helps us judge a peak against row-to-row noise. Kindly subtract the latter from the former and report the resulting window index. 8.3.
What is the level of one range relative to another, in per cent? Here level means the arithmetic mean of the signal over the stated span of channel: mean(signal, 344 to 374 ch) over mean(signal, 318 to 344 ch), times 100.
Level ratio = 102.7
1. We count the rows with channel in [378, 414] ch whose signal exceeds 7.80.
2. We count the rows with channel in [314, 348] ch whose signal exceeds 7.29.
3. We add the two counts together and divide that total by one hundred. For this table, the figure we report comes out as 0.120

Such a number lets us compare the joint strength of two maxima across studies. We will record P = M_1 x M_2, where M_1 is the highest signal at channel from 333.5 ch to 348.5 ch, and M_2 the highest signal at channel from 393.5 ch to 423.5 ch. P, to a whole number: 66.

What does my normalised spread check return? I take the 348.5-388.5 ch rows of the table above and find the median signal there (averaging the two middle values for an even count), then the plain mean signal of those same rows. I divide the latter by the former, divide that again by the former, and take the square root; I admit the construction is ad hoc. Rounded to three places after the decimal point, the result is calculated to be 0.354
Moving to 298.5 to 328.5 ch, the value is 0.369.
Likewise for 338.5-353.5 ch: 0.371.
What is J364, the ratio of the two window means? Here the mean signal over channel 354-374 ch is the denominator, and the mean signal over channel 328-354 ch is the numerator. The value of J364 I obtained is 0.97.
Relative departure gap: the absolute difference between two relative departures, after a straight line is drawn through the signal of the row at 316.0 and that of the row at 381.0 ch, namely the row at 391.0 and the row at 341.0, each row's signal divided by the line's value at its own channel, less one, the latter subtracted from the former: 0.12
